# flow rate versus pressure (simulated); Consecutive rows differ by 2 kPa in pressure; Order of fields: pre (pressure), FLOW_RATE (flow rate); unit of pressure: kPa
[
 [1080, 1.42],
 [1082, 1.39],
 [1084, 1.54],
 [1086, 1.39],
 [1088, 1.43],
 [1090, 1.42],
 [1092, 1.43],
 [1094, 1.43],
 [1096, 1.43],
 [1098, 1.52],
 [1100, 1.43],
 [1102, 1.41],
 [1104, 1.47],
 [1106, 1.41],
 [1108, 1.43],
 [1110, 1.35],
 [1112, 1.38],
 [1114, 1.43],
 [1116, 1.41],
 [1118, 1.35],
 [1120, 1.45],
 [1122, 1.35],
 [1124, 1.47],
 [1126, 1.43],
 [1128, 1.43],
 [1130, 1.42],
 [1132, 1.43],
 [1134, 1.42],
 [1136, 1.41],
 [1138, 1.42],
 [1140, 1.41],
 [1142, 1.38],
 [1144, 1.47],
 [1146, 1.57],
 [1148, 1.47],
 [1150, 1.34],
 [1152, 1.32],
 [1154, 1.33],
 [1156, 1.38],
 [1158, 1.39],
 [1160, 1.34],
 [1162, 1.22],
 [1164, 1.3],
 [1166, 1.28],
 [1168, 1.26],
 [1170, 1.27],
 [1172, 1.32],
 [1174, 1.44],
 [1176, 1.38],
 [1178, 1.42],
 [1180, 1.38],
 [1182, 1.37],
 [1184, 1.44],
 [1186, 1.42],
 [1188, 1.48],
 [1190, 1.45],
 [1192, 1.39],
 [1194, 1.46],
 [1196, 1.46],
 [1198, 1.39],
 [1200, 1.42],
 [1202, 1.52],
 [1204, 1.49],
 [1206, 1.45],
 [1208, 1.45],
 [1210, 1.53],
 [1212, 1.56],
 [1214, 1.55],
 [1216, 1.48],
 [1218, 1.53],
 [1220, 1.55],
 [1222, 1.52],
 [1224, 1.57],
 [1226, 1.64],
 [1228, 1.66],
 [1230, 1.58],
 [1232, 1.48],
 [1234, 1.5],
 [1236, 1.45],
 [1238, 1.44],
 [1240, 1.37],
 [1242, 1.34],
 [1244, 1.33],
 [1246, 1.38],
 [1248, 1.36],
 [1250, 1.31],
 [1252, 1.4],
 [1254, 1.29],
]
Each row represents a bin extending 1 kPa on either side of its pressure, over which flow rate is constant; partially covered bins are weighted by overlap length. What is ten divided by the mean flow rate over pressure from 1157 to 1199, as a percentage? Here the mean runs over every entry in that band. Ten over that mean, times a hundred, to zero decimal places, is 728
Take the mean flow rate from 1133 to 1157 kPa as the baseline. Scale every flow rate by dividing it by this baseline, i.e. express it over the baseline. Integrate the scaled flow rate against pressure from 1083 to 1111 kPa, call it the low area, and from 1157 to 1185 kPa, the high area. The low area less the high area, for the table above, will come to 2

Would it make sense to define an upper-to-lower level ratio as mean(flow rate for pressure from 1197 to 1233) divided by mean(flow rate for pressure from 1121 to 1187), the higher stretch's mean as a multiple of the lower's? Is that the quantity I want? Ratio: 1.10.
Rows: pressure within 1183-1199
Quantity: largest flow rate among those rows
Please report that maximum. 1.48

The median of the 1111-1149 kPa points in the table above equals 1.42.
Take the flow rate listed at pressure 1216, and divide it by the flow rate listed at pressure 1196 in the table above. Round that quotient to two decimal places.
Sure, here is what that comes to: 1.01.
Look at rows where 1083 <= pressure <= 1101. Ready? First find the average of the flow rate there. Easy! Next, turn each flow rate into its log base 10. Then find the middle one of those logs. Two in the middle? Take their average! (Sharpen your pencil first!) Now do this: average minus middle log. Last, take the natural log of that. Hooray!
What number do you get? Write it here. 0.26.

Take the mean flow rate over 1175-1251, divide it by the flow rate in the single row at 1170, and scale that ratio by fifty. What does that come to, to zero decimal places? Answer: 58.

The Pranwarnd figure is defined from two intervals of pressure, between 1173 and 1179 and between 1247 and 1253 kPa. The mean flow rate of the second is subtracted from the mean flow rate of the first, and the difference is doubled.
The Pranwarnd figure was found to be 0.113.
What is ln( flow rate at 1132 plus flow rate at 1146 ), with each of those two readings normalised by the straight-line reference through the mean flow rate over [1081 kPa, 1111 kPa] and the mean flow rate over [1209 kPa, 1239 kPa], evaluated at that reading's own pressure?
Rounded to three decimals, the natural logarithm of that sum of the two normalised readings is 0.715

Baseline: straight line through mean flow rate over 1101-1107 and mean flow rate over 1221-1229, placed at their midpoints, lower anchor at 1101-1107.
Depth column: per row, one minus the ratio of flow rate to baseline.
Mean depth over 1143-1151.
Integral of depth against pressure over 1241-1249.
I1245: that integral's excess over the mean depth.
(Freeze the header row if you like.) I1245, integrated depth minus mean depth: 1.32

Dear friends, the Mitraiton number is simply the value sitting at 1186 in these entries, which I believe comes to 1.42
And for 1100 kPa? 1.43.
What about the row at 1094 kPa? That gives 1.43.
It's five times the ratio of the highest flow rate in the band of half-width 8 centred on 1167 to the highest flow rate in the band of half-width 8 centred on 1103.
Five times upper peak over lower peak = 4.74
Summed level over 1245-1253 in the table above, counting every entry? 5.45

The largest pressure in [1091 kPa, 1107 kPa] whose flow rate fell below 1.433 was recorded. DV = 1106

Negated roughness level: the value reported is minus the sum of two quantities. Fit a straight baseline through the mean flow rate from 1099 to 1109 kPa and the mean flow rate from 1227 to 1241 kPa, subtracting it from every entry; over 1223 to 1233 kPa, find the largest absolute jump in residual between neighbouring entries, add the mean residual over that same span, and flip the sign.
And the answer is -0.19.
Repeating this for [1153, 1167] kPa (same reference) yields 0.02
